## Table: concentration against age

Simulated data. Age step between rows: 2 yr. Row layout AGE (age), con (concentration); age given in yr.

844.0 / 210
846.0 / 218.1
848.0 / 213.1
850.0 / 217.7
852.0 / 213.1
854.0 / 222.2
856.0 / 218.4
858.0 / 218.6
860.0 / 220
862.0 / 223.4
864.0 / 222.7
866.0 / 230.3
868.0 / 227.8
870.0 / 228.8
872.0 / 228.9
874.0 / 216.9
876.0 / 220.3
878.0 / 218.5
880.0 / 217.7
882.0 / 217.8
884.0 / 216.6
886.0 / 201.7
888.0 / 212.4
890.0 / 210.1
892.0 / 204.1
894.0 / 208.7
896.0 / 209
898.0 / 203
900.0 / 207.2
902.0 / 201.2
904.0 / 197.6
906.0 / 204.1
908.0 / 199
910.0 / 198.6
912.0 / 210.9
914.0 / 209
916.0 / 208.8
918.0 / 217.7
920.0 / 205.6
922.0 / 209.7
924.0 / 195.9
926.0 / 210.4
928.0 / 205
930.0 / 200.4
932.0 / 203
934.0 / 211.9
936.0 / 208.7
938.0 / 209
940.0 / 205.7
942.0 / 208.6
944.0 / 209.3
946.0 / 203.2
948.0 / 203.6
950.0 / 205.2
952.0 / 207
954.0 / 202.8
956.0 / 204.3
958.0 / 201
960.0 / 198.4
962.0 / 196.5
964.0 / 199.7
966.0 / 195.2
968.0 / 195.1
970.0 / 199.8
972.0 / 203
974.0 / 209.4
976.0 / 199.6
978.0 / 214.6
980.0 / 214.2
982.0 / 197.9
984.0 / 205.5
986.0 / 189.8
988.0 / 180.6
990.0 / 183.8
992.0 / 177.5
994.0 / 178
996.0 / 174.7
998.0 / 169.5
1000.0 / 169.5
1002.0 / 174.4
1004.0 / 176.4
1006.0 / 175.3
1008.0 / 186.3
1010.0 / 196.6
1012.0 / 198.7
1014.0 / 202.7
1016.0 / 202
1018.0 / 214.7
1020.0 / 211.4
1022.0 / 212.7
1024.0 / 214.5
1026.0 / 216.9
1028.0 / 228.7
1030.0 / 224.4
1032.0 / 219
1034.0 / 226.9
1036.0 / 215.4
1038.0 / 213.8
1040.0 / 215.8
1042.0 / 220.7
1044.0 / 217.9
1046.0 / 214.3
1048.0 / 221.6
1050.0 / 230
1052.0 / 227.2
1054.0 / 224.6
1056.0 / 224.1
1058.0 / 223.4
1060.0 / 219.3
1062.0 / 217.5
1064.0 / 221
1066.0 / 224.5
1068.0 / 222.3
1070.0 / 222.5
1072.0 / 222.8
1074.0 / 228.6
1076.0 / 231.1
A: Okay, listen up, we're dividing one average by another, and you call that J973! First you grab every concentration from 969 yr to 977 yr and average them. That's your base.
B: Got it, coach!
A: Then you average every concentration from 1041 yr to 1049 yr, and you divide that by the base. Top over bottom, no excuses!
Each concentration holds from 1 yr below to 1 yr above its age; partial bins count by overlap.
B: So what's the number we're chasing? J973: 1.08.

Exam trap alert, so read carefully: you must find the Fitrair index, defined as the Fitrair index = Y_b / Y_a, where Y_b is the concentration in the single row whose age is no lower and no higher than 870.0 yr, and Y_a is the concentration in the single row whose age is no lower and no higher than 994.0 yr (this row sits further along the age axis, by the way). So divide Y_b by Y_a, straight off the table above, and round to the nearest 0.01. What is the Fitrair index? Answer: 1.29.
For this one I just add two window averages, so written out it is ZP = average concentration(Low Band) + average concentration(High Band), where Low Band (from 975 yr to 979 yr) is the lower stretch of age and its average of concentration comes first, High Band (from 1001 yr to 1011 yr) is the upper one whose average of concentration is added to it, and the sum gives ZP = 389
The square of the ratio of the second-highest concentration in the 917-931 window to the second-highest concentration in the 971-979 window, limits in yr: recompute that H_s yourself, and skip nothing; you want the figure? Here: 1.01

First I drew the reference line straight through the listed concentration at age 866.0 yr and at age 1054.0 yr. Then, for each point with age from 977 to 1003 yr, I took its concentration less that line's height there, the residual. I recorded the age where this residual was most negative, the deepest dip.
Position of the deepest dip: 998.0 yr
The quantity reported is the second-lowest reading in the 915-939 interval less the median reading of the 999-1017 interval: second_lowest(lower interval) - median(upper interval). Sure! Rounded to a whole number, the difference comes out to 14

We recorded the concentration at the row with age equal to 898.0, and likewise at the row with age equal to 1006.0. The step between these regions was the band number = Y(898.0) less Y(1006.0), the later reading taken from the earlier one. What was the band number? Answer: 28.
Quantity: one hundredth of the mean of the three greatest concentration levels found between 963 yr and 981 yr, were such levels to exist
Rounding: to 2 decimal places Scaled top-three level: 2.13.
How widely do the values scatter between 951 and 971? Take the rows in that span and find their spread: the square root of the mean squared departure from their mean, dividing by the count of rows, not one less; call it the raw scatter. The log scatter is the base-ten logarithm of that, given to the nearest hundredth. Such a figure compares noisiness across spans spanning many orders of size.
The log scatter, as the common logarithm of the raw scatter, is 0.57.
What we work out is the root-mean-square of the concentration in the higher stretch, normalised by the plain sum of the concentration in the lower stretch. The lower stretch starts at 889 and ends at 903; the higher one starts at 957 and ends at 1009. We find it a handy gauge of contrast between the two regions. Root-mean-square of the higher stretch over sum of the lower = 0.133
